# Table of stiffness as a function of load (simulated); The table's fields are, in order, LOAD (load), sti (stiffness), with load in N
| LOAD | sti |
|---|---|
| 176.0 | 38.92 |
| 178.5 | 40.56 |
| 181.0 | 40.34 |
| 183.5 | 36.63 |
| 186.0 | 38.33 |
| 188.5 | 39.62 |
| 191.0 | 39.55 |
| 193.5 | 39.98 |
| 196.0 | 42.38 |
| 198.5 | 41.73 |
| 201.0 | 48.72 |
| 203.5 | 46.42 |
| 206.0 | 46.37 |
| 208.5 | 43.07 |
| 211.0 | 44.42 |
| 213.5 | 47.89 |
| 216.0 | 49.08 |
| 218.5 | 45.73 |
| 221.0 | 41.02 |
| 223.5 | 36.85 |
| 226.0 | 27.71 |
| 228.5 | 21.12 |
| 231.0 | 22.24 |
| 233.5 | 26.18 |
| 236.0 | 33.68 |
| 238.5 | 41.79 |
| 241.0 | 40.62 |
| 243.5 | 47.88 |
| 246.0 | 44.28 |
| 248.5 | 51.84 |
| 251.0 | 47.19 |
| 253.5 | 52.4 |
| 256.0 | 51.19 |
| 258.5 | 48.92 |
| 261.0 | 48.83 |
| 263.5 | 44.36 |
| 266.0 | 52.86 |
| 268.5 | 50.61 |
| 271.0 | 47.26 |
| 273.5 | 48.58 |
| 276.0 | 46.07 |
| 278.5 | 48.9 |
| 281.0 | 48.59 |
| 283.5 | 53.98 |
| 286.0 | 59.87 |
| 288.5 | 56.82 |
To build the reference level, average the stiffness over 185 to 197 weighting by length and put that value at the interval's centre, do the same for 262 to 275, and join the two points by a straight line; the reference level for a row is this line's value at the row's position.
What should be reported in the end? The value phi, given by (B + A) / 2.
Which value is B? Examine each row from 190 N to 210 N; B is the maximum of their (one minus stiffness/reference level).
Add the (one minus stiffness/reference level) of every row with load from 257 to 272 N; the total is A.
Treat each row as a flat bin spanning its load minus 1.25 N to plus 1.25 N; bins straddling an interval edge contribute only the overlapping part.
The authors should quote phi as -0.03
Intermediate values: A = -0.1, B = 0.01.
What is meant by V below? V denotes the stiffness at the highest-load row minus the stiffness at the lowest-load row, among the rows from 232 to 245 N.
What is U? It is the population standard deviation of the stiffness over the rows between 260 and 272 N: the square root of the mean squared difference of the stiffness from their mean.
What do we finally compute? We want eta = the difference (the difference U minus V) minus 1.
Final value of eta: -20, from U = 2.9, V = 22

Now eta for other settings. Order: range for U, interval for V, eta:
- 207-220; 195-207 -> -3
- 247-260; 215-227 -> 22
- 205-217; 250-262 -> 0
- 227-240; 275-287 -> -7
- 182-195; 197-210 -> -1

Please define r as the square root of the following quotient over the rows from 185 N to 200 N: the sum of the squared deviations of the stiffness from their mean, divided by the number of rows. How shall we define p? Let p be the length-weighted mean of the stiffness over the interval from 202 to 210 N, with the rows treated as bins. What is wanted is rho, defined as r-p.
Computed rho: -44.0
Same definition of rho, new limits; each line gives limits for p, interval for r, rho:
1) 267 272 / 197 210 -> -46.7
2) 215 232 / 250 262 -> -32.9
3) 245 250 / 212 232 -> -37.5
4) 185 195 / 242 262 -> -36.9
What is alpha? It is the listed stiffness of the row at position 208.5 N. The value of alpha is 43.07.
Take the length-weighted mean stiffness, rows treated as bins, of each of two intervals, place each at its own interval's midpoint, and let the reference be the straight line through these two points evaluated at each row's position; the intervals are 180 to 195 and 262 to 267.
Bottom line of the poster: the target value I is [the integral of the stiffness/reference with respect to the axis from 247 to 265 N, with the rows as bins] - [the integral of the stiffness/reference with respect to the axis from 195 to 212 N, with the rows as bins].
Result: 0.2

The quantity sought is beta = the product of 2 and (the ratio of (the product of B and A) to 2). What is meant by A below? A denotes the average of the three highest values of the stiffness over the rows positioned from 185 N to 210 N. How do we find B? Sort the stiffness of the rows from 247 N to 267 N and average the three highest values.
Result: 2470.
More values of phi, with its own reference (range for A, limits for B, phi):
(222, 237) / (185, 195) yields 1.12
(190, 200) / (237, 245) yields 0.03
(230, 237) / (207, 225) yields 0.66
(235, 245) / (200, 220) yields 0.18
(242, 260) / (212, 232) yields 0.08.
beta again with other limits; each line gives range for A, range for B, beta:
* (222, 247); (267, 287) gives 2448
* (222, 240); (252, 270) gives 1952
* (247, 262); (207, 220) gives 2464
